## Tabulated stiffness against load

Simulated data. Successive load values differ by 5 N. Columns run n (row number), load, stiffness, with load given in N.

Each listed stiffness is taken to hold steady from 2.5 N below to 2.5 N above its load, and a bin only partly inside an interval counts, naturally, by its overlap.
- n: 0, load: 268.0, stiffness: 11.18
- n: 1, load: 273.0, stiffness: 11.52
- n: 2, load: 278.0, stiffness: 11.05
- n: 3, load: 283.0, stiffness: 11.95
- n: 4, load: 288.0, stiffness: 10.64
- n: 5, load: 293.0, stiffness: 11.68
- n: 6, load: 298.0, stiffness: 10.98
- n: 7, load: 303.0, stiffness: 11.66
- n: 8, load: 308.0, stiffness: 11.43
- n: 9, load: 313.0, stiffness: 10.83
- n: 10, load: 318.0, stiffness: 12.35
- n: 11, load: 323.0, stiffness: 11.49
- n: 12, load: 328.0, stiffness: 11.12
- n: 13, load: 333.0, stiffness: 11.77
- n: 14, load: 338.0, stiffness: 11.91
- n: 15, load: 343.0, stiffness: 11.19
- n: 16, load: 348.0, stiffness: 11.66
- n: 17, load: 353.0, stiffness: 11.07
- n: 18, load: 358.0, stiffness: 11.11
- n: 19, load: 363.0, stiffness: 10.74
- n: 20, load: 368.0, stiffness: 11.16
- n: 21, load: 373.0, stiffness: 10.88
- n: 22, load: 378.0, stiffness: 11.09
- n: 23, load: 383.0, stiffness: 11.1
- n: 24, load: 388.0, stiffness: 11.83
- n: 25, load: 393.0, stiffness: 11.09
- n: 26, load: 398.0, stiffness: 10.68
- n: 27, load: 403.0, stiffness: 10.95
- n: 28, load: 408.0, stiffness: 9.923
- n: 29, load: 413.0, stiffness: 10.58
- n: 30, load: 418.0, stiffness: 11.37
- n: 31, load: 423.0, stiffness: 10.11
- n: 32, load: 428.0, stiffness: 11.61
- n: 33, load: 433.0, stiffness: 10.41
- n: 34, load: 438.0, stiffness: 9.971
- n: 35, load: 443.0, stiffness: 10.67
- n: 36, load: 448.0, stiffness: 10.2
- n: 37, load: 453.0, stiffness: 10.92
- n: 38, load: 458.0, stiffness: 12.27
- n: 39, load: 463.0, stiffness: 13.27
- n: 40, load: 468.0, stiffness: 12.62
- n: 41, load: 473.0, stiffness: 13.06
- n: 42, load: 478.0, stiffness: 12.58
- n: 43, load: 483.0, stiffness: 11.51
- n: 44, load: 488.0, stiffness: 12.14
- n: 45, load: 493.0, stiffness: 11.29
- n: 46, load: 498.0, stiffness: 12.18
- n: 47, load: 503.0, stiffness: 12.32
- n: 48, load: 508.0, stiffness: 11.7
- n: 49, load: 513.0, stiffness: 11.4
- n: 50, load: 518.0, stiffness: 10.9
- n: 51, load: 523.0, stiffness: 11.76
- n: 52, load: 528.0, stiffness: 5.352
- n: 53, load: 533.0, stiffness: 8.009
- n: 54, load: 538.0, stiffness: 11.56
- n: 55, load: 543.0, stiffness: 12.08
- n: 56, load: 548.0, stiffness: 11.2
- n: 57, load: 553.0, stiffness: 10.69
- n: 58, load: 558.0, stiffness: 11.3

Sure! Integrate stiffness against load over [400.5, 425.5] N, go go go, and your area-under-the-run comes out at 265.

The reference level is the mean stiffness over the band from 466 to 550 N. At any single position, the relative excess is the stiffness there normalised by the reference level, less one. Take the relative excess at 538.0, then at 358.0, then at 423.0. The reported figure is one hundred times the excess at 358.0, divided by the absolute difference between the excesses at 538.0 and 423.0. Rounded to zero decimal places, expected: -11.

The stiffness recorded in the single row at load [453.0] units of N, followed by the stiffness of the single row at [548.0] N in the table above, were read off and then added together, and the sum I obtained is 22.1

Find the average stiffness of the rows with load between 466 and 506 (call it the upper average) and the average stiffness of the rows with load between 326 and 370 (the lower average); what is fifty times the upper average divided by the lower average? 54.0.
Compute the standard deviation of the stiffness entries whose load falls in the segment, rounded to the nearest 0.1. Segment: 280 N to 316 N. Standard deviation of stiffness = 0.5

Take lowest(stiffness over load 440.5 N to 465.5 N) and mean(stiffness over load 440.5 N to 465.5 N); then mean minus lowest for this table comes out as 1.27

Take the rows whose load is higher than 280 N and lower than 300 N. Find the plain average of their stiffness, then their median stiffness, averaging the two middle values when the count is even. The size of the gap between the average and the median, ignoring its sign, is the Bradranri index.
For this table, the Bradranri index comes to 0.02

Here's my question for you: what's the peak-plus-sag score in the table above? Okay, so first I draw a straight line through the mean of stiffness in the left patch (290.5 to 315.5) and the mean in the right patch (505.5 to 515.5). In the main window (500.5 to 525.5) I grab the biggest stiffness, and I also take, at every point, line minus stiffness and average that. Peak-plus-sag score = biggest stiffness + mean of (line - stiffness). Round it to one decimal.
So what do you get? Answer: 12.3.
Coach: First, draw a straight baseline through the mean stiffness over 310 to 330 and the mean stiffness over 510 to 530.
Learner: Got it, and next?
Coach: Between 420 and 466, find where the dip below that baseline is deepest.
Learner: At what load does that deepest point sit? 438.0 N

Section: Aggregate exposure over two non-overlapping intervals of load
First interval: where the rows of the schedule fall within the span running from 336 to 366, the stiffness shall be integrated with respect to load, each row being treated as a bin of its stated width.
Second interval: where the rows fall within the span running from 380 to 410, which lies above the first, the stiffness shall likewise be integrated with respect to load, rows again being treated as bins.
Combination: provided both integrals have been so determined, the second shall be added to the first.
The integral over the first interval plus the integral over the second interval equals 666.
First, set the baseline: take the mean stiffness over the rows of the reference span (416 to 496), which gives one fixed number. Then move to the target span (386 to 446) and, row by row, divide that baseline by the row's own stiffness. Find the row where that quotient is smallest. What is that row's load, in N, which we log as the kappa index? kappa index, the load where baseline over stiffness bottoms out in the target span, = 388.0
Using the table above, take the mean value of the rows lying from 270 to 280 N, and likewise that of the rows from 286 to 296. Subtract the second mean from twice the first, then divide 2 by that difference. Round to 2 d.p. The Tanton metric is 0.18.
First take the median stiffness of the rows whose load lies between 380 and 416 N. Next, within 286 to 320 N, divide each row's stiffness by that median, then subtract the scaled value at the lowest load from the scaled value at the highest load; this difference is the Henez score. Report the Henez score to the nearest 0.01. 0.16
